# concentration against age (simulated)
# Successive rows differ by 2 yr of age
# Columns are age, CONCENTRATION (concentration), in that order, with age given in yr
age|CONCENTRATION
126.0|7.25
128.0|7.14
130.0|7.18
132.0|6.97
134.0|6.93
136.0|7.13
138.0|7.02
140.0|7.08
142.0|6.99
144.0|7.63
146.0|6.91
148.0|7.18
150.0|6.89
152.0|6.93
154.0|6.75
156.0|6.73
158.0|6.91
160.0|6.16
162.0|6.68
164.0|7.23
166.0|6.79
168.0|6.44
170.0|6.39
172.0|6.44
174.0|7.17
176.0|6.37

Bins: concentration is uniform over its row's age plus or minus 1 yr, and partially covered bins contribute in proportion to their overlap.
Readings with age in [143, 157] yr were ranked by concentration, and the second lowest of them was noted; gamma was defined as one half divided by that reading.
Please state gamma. 0.0741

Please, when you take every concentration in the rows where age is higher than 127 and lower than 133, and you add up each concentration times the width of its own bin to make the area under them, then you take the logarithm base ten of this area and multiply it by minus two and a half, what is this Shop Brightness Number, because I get -4.07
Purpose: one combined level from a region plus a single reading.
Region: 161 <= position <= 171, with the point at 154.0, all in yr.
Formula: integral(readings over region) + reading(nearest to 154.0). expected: 73.8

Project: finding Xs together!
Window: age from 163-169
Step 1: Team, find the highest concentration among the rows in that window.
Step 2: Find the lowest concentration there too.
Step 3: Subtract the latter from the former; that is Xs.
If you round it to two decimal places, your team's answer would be 0.79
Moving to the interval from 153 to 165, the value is 1.07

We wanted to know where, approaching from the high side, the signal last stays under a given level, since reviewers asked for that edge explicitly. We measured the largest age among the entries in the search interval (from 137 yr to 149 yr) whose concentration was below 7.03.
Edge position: 146.0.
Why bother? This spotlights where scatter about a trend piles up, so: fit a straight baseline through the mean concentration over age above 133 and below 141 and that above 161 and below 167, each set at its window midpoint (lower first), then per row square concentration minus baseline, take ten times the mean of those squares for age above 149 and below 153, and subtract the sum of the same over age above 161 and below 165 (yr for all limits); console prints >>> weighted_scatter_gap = -0.12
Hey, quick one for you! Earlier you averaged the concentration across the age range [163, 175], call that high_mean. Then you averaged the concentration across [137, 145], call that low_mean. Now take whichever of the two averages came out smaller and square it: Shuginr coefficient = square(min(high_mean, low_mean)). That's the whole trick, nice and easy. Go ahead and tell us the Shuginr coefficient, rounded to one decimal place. 45.5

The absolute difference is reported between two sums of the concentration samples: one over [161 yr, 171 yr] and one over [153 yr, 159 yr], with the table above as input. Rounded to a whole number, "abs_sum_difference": 13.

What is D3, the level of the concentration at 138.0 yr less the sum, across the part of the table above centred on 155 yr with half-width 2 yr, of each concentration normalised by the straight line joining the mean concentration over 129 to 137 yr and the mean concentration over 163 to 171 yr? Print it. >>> 5.0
